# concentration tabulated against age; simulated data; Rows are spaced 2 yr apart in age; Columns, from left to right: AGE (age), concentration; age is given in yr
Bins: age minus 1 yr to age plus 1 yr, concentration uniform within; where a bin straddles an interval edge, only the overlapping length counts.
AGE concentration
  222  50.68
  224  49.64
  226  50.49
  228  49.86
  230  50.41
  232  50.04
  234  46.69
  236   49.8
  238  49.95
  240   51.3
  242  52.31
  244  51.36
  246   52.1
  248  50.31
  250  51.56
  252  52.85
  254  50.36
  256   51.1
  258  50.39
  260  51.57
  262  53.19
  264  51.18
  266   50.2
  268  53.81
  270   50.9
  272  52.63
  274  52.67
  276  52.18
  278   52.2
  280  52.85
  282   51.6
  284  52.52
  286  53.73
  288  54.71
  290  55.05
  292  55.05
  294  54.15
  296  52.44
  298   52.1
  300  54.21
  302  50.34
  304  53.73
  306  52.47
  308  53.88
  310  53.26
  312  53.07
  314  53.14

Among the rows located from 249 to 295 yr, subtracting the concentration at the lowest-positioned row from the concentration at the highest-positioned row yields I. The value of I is 2.6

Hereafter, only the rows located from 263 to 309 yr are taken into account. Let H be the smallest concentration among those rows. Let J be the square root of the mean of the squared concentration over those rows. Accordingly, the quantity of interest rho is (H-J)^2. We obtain 7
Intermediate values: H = 50.2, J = 52.8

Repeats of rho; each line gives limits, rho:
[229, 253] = 16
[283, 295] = 3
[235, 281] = 3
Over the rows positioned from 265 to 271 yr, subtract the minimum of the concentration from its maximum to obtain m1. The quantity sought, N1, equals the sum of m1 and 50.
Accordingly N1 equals 53.6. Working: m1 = 3.61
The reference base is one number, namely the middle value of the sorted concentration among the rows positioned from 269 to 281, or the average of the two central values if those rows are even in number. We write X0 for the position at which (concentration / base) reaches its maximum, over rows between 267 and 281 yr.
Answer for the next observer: 268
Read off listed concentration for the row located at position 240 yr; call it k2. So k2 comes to 51.3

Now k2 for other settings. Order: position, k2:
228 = 49.86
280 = 52.85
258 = 50.39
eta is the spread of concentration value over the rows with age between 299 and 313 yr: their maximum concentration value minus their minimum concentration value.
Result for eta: 3.9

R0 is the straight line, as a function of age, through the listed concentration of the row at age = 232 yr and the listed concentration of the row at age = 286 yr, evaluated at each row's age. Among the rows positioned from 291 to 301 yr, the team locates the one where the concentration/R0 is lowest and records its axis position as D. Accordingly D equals 298 yr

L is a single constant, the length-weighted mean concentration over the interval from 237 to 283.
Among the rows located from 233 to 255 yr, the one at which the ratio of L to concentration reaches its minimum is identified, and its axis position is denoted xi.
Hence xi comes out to 252 yr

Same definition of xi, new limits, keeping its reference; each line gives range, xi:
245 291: 290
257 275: 268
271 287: 286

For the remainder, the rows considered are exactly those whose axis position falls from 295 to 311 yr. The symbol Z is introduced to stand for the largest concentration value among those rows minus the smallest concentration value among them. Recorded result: 3.9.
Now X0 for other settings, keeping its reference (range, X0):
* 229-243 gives 242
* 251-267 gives 262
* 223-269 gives 268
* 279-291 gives 290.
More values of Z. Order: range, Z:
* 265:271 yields 3.6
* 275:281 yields 0.7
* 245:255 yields 2.5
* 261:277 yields 3.6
